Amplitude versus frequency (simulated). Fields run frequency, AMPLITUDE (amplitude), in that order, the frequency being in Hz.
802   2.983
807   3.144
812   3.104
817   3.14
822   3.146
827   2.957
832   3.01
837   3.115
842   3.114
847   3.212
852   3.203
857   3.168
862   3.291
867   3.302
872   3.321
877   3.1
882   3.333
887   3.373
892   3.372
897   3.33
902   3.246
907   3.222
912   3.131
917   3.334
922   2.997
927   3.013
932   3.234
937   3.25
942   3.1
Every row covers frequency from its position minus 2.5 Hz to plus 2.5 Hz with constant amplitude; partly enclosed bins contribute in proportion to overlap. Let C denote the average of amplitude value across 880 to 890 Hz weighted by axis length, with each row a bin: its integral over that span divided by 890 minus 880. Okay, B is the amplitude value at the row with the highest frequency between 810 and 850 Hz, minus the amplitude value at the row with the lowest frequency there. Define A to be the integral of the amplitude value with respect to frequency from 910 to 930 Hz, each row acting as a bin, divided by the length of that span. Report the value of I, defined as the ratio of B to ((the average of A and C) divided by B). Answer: 0.0036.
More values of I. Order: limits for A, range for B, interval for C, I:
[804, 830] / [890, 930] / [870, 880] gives 0.0409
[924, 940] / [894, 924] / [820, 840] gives 0.0357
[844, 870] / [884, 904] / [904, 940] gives 0.0050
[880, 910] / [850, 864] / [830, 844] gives 0.0024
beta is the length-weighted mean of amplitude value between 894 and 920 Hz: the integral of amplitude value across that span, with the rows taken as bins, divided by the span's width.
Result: 3.25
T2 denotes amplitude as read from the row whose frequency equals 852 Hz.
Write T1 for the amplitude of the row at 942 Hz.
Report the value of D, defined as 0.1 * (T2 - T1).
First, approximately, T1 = 3.1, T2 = 3.203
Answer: 0.010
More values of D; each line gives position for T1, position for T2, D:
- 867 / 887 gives 0.007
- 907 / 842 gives -0.011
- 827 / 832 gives 0.005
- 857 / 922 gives -0.017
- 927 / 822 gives 0.013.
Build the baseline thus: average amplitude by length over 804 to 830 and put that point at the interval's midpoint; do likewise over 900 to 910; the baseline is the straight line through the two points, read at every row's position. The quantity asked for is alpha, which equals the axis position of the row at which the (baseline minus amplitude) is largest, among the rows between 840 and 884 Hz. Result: 877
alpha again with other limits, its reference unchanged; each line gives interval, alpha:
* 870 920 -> 912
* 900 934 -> 922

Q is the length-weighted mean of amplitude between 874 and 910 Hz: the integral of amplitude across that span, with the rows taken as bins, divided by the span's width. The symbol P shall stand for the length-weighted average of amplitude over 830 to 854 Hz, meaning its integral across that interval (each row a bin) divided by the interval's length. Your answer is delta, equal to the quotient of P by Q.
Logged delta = 0.95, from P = 3.13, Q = 3.28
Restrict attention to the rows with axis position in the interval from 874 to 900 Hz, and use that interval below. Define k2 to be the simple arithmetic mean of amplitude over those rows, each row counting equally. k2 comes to 3.30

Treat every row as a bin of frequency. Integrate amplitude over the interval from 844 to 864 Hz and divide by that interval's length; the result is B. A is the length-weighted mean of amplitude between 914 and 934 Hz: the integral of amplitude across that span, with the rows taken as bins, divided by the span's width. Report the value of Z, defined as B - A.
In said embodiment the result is 0.07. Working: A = 3.14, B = 3.21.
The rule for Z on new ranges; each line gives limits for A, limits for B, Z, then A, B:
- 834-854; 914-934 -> -0.01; 3.16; 3.14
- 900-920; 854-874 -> 0.04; 3.23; 3.27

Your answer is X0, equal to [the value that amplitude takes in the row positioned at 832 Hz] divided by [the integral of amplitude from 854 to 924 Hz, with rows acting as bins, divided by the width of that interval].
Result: 0.93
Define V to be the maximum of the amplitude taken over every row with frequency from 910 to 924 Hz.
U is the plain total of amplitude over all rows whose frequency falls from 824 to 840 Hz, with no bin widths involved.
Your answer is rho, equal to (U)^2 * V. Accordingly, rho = 275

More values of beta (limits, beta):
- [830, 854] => 3.13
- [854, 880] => 3.24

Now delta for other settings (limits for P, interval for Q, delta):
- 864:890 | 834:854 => 1.04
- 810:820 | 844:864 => 0.97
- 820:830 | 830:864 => 0.96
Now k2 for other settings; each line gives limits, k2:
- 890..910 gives 3.29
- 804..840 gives 3.09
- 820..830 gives 3.05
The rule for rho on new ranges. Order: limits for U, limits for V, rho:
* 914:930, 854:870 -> 288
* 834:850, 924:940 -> 290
